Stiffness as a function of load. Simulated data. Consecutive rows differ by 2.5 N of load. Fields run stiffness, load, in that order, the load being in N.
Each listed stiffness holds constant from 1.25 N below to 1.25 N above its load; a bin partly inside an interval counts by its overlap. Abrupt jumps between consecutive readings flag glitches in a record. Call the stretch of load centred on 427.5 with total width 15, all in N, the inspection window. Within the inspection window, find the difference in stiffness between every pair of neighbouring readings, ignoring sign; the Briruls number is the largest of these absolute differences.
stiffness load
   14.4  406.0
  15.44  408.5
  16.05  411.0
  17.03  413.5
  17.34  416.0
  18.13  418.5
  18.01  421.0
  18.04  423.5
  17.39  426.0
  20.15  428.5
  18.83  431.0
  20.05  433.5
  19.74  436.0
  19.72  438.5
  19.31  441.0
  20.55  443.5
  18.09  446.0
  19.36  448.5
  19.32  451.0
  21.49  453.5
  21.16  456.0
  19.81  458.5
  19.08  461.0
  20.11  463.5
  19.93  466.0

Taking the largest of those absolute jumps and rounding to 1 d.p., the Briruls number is 2.8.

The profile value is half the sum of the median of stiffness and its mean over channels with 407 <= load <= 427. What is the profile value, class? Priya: 17.3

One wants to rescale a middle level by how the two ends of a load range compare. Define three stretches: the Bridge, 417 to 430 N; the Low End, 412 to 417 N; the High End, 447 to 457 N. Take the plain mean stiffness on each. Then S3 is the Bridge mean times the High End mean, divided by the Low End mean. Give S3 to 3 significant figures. 21.7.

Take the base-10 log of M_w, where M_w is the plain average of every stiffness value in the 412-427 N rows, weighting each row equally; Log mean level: 1.25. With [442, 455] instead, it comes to 1.30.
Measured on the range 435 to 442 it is 1.29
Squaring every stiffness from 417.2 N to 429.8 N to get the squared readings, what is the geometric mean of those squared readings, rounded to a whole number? 336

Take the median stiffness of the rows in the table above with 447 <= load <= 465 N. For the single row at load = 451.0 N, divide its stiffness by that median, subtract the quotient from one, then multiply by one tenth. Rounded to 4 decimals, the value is 0.0025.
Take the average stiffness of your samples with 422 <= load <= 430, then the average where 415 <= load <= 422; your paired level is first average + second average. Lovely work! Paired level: 36.4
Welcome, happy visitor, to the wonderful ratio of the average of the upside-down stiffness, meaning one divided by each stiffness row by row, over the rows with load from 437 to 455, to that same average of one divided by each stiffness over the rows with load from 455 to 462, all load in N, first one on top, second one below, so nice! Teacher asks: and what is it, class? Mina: 1.02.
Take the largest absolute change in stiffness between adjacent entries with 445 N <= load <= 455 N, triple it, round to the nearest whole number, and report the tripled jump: 7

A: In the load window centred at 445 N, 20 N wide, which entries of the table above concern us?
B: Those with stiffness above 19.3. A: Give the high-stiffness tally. 7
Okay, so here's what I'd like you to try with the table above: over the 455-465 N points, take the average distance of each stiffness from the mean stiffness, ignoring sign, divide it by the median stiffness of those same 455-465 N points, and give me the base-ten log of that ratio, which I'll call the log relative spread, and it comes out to -1.53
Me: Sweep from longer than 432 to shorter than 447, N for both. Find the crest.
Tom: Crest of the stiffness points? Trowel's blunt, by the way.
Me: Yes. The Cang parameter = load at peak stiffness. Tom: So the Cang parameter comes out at 443.5 N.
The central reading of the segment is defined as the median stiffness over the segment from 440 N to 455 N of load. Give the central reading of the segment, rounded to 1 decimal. 19.3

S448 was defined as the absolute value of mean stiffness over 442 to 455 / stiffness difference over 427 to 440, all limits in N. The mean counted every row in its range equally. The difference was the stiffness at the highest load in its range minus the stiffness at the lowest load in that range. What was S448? 46.0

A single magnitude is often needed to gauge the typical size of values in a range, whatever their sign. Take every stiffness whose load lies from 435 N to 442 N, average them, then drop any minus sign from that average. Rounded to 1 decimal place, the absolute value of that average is 19.6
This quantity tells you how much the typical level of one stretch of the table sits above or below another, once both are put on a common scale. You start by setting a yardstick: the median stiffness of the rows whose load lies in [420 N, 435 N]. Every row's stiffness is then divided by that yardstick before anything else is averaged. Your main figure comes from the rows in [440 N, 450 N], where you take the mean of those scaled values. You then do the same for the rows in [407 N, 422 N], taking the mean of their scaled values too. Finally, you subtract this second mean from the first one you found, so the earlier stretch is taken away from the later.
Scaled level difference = 0.13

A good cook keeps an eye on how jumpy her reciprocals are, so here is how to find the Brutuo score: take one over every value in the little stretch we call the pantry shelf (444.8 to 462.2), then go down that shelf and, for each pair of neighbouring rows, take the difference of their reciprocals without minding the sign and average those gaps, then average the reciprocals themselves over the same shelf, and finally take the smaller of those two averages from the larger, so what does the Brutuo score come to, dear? 0.0483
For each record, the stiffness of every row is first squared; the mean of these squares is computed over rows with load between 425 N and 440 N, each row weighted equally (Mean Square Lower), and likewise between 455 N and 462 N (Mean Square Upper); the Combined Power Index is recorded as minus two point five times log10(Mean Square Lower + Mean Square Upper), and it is -7.22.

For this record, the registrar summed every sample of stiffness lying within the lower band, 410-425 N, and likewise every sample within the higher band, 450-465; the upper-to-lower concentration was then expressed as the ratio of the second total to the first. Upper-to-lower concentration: 1.16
